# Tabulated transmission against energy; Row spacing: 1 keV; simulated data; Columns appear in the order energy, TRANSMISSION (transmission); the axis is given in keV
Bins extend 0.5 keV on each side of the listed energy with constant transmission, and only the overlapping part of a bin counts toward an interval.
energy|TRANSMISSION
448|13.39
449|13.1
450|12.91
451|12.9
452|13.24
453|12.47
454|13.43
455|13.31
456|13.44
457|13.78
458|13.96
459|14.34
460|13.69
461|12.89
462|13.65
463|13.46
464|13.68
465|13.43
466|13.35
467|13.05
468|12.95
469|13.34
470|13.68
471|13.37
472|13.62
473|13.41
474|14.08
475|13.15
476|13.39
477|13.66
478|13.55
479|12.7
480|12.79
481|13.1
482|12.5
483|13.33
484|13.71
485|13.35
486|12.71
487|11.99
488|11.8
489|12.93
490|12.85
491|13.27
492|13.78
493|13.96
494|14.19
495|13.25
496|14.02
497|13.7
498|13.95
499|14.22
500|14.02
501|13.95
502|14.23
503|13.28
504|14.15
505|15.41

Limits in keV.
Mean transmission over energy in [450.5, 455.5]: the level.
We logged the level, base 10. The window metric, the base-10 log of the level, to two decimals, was 1.12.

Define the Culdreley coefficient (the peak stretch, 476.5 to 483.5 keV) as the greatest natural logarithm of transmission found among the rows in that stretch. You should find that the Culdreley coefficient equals 2.61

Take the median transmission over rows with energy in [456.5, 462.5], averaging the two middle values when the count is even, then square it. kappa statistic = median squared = 189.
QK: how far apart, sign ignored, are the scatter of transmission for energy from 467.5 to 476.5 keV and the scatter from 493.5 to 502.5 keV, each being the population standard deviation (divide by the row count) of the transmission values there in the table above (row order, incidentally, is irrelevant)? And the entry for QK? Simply 0.01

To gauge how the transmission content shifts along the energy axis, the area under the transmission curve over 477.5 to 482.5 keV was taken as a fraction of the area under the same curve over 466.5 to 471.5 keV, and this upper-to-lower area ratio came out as 0.97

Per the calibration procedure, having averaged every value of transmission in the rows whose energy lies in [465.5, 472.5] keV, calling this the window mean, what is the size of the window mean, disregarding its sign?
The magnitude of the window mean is 13.3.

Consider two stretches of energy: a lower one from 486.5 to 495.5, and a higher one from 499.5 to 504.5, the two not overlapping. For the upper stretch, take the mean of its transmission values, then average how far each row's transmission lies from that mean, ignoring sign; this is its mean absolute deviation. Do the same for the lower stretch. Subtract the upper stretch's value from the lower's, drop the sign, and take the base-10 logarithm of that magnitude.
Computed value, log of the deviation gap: -0.42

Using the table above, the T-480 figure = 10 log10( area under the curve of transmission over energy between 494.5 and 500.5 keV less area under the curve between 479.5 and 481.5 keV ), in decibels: 17.6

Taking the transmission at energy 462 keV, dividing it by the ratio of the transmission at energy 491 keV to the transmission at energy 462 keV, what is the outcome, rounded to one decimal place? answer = 14.0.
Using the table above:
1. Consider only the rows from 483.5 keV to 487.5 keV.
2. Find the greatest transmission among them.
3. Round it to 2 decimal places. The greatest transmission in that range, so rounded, 13.71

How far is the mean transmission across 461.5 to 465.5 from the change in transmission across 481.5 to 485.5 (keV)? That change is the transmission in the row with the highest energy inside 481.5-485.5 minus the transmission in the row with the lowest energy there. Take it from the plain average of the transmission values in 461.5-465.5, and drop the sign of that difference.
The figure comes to 12.7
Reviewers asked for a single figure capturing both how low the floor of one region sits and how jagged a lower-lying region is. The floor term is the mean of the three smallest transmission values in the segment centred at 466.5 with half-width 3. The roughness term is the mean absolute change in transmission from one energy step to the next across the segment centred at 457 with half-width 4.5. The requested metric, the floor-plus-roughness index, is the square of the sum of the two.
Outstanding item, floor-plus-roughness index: 184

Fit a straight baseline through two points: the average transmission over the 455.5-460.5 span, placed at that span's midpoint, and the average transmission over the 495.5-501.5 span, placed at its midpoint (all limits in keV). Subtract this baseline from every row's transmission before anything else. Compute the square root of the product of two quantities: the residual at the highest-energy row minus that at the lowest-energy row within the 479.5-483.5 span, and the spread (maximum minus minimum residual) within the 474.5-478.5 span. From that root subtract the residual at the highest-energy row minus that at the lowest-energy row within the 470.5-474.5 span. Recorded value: -0.18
